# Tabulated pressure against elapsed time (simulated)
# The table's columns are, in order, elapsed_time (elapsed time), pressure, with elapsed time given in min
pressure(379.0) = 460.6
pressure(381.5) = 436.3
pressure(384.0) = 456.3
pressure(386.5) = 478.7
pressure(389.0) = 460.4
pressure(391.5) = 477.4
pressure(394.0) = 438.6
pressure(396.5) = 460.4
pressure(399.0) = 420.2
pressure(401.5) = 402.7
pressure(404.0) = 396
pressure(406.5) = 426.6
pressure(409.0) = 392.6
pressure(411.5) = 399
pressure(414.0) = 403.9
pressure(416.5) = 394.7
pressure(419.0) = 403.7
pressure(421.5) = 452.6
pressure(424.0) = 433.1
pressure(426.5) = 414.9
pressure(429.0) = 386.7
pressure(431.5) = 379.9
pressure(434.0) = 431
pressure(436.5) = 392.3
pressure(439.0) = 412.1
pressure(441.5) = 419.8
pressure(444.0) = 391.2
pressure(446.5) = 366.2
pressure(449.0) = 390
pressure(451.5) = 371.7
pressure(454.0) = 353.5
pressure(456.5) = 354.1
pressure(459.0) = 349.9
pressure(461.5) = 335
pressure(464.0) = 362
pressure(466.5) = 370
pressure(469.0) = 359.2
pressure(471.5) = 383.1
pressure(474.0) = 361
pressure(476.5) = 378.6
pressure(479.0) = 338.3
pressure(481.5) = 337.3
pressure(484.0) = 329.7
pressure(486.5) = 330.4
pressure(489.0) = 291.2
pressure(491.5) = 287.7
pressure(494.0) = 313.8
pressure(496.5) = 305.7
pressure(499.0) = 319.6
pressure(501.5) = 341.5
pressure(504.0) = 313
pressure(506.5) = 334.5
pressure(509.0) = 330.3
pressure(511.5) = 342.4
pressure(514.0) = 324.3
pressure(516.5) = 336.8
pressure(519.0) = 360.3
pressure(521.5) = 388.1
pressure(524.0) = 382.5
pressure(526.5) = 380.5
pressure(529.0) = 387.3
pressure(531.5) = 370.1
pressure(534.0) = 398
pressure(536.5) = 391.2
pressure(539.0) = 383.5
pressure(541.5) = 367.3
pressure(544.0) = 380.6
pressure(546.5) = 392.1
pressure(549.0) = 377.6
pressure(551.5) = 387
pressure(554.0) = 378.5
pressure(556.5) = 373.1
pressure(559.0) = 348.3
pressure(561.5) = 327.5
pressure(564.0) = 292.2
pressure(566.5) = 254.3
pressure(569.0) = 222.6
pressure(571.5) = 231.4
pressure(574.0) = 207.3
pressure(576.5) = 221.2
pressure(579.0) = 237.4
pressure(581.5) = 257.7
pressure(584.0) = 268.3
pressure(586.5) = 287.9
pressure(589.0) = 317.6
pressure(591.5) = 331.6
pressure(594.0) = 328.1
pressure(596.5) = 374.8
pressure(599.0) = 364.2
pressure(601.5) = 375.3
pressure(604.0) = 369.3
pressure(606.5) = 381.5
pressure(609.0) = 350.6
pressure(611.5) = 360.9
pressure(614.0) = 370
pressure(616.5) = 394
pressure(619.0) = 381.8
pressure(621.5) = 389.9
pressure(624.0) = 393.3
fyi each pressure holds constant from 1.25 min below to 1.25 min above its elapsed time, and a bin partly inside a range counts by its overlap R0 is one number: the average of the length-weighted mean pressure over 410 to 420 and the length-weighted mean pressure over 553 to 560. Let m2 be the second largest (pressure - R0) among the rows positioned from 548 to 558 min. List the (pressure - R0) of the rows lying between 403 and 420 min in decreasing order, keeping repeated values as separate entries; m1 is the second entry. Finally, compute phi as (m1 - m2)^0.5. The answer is 5.0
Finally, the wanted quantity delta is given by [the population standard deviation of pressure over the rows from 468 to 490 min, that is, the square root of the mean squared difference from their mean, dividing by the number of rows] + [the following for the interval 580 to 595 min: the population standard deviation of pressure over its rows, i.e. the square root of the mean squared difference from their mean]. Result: 56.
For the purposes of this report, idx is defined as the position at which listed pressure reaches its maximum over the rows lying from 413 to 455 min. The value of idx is 421.5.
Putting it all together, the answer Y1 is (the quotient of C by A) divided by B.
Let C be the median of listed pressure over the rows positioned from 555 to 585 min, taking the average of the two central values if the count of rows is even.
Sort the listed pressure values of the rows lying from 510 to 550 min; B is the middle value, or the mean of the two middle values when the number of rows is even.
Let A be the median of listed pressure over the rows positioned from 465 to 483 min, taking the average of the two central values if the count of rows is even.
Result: 0.0019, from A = 361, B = 381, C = 256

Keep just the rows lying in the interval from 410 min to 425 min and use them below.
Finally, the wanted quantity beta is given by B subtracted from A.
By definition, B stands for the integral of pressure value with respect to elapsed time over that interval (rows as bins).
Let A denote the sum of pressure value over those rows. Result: -3720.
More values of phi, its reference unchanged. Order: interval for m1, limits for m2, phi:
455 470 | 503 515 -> 5.2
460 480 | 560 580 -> 9.3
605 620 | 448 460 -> 3.2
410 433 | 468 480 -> 7.4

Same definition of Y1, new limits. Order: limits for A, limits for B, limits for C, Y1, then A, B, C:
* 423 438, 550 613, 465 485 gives 0.0027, 404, 328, 360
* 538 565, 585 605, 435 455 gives 0.0030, 378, 348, 391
